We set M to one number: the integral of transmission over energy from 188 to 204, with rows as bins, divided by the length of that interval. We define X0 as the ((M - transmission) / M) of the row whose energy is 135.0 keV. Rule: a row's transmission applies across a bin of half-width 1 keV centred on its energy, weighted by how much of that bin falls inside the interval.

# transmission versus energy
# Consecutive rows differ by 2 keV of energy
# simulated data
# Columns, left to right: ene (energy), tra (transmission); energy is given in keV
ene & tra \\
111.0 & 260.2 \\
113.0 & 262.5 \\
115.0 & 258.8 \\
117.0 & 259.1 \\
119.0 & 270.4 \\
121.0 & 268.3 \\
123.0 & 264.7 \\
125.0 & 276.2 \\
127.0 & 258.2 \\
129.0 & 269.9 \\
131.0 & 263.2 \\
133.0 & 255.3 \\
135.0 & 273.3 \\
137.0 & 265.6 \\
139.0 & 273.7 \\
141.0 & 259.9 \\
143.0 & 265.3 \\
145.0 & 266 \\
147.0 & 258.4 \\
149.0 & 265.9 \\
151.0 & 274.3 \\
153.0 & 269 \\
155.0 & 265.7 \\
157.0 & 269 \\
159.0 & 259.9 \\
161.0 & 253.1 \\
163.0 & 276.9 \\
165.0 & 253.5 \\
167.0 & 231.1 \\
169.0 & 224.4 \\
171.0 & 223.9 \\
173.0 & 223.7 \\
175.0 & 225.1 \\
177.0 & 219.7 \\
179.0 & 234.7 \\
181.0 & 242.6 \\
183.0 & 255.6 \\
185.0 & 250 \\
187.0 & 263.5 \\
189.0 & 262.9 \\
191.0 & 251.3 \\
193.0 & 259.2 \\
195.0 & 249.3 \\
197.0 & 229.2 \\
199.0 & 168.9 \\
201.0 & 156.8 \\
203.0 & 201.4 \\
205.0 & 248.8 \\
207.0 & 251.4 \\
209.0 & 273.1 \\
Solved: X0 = -0.229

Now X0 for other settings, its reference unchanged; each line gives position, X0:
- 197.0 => -0.031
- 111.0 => -0.170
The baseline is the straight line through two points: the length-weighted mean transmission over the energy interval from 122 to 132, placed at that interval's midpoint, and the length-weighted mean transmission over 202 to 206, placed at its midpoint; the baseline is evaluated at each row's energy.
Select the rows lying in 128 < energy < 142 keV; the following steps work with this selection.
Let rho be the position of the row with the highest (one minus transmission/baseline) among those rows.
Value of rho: 133.0 keV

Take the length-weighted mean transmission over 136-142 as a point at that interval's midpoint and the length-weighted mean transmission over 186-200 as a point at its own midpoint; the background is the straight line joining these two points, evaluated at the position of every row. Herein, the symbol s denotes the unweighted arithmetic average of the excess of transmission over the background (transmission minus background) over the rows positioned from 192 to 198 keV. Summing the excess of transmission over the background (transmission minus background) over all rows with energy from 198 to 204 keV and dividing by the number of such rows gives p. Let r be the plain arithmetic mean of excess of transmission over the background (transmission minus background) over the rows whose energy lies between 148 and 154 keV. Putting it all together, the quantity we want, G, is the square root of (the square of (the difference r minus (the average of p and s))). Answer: 36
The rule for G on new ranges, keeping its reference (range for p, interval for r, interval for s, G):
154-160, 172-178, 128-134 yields 26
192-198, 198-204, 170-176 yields 51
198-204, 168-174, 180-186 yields 1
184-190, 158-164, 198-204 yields 30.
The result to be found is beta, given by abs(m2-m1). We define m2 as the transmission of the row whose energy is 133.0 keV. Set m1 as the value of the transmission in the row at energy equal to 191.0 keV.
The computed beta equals 4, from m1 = 251.3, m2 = 255.3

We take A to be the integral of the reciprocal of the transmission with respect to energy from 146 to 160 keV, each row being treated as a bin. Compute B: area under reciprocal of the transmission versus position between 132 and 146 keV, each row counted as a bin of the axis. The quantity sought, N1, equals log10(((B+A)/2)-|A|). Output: -4.32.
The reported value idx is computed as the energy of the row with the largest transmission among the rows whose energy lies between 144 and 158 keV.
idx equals 151.0 keV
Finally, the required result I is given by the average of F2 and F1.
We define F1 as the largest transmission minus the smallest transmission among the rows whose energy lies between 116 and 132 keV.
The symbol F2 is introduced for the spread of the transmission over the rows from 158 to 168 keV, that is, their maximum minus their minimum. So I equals 31.9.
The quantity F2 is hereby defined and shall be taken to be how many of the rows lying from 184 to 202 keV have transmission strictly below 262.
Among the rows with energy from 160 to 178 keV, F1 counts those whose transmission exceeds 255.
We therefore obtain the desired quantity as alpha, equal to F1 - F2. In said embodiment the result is -6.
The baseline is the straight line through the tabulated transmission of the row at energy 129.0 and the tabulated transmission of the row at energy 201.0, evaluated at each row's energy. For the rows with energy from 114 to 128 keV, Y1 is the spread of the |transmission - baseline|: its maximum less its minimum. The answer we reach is 33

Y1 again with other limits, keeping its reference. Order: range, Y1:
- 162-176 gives 43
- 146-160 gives 26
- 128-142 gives 20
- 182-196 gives 22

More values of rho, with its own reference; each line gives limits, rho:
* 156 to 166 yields 161.0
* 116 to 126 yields 117.0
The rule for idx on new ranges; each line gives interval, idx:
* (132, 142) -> 139.0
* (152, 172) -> 163.0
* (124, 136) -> 125.0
